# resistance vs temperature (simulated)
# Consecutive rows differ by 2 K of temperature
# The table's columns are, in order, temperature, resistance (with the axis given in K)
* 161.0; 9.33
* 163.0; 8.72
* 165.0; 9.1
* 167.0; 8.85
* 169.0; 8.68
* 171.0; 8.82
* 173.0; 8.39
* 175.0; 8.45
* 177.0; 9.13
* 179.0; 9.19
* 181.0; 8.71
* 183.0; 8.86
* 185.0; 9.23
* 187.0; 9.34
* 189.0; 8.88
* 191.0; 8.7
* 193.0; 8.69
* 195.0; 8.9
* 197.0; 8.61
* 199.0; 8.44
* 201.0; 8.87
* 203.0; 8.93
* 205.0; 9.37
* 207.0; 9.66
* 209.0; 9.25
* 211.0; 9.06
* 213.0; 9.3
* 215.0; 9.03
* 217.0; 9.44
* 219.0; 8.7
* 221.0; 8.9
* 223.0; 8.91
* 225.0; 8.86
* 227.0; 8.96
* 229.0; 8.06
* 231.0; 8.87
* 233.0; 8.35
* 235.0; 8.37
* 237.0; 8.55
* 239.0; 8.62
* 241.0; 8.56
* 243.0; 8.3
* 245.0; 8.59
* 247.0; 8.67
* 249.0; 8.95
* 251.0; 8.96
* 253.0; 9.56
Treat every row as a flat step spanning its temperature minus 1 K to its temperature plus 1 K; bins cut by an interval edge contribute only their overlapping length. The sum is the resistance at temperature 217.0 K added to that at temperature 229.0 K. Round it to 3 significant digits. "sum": 17.5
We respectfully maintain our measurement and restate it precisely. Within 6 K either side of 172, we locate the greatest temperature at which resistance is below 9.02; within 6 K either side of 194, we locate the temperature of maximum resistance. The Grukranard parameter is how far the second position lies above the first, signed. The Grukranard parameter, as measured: 20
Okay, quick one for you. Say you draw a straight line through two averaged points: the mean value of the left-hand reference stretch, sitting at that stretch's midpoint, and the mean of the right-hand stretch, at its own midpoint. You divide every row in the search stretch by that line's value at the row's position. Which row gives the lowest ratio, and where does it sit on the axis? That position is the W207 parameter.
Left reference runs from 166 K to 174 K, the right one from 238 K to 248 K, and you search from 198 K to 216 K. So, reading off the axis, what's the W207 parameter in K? 199.0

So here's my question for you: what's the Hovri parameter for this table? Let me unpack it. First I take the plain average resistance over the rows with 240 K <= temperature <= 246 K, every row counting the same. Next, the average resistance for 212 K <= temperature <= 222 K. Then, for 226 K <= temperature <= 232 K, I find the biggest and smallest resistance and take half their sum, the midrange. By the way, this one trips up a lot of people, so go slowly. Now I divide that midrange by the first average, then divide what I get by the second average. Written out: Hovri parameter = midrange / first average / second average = 0.1106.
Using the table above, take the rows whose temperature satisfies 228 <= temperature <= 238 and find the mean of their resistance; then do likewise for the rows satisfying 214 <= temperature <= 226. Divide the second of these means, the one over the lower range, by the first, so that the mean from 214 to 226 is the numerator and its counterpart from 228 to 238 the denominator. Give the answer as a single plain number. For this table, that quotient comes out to 1.06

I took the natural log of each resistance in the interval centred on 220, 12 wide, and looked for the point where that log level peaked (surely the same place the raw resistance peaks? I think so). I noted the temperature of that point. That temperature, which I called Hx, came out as 217.0 K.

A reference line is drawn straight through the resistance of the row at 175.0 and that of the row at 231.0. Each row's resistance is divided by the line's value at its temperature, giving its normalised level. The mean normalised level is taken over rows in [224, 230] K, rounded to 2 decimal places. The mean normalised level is 0.98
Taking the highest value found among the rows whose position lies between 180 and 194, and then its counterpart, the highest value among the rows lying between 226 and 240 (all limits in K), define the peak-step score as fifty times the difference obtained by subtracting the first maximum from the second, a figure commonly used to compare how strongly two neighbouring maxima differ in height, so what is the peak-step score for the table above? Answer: -19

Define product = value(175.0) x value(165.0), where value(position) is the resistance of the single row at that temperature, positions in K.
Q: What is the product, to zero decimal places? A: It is 77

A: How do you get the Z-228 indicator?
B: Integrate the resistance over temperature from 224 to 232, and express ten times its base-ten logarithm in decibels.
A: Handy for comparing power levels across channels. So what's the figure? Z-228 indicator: 18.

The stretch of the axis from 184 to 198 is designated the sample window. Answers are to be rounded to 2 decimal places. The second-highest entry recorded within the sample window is 9.23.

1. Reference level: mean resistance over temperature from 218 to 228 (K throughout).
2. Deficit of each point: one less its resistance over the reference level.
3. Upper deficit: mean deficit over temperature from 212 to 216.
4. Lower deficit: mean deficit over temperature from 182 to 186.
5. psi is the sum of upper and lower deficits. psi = -0.05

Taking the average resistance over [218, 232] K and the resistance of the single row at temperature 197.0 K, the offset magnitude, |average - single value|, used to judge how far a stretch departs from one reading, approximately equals 0.1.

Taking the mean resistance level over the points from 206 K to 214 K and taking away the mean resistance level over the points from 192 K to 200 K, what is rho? 0.7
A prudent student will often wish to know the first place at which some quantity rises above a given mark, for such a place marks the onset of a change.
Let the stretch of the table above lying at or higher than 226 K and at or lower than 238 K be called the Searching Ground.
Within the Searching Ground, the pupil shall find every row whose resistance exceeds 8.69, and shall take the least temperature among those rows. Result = 227.0 K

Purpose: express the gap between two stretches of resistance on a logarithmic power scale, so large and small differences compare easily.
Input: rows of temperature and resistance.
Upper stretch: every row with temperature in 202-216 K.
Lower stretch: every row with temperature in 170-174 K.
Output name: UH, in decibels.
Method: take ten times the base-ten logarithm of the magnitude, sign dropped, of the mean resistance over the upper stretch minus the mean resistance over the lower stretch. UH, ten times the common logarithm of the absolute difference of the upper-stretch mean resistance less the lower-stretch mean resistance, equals -2.1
